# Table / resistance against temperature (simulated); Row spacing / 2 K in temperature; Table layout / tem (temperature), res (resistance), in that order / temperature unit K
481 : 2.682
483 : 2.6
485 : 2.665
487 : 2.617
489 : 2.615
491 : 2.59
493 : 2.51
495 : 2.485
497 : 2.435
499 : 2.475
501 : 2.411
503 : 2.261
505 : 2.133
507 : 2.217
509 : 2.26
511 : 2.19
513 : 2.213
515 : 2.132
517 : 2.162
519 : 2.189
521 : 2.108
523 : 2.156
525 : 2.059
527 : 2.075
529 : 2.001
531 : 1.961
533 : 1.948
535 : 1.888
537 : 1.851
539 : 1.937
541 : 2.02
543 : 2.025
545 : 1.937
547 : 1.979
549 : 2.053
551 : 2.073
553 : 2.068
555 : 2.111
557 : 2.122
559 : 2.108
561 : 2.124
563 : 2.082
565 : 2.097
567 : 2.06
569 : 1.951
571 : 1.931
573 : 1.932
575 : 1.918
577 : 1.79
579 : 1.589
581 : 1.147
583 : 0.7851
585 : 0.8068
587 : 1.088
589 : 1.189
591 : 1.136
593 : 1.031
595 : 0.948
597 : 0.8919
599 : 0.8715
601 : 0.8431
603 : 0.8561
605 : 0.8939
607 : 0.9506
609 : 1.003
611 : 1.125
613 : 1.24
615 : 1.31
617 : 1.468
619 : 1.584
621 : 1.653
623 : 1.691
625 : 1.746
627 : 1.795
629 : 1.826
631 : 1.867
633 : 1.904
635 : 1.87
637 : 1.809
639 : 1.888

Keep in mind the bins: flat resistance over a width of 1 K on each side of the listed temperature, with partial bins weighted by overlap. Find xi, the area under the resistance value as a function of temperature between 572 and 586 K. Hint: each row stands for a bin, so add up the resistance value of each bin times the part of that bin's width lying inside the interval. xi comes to 20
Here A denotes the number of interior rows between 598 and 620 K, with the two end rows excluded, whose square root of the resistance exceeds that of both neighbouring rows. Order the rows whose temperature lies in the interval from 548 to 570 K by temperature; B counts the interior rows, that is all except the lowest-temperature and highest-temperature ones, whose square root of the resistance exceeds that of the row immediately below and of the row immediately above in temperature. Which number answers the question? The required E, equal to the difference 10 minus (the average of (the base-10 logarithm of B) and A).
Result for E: 9.7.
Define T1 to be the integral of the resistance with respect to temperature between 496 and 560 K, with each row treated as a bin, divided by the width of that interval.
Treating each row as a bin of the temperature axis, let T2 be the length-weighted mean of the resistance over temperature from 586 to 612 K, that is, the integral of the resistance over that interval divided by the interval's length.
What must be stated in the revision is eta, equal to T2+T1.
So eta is 3.10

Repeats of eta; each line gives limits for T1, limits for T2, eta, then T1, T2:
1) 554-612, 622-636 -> 3.24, 1.43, 1.8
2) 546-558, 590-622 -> 3.18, 2.07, 1.1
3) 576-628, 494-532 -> 3.42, 1.21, 2.2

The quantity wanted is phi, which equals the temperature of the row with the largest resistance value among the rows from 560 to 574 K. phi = 561 K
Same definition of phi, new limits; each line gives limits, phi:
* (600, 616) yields 615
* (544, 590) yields 561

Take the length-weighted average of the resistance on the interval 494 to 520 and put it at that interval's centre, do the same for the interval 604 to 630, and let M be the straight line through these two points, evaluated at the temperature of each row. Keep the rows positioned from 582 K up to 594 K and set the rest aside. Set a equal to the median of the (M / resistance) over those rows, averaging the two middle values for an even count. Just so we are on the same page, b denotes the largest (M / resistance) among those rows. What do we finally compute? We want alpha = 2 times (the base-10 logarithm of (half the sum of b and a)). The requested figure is 0.53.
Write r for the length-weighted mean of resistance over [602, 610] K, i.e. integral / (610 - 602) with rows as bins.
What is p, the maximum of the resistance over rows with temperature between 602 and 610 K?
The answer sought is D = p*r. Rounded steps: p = 1.003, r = 0.93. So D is 0.9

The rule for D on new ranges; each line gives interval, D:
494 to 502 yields 6.1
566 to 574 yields 4.1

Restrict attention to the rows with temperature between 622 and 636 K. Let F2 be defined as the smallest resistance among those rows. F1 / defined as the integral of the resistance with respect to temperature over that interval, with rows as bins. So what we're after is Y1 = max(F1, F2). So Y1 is 25.4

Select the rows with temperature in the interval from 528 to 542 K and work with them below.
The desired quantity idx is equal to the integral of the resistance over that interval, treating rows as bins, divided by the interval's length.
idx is 1.9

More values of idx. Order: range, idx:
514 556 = 2.0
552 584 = 1.9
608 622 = 1.3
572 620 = 1.2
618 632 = 1.7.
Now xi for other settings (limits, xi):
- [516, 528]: 25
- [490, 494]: 10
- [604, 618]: 16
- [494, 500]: 15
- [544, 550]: 12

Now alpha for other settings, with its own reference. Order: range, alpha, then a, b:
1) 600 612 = 0.47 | 1.6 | 1.82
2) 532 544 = 0.06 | 1.1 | 1.10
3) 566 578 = -0.06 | 0.9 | 0.96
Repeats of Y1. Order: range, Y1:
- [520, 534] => 28.6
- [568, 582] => 24.5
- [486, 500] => 35.5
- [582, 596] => 14.0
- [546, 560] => 29.0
